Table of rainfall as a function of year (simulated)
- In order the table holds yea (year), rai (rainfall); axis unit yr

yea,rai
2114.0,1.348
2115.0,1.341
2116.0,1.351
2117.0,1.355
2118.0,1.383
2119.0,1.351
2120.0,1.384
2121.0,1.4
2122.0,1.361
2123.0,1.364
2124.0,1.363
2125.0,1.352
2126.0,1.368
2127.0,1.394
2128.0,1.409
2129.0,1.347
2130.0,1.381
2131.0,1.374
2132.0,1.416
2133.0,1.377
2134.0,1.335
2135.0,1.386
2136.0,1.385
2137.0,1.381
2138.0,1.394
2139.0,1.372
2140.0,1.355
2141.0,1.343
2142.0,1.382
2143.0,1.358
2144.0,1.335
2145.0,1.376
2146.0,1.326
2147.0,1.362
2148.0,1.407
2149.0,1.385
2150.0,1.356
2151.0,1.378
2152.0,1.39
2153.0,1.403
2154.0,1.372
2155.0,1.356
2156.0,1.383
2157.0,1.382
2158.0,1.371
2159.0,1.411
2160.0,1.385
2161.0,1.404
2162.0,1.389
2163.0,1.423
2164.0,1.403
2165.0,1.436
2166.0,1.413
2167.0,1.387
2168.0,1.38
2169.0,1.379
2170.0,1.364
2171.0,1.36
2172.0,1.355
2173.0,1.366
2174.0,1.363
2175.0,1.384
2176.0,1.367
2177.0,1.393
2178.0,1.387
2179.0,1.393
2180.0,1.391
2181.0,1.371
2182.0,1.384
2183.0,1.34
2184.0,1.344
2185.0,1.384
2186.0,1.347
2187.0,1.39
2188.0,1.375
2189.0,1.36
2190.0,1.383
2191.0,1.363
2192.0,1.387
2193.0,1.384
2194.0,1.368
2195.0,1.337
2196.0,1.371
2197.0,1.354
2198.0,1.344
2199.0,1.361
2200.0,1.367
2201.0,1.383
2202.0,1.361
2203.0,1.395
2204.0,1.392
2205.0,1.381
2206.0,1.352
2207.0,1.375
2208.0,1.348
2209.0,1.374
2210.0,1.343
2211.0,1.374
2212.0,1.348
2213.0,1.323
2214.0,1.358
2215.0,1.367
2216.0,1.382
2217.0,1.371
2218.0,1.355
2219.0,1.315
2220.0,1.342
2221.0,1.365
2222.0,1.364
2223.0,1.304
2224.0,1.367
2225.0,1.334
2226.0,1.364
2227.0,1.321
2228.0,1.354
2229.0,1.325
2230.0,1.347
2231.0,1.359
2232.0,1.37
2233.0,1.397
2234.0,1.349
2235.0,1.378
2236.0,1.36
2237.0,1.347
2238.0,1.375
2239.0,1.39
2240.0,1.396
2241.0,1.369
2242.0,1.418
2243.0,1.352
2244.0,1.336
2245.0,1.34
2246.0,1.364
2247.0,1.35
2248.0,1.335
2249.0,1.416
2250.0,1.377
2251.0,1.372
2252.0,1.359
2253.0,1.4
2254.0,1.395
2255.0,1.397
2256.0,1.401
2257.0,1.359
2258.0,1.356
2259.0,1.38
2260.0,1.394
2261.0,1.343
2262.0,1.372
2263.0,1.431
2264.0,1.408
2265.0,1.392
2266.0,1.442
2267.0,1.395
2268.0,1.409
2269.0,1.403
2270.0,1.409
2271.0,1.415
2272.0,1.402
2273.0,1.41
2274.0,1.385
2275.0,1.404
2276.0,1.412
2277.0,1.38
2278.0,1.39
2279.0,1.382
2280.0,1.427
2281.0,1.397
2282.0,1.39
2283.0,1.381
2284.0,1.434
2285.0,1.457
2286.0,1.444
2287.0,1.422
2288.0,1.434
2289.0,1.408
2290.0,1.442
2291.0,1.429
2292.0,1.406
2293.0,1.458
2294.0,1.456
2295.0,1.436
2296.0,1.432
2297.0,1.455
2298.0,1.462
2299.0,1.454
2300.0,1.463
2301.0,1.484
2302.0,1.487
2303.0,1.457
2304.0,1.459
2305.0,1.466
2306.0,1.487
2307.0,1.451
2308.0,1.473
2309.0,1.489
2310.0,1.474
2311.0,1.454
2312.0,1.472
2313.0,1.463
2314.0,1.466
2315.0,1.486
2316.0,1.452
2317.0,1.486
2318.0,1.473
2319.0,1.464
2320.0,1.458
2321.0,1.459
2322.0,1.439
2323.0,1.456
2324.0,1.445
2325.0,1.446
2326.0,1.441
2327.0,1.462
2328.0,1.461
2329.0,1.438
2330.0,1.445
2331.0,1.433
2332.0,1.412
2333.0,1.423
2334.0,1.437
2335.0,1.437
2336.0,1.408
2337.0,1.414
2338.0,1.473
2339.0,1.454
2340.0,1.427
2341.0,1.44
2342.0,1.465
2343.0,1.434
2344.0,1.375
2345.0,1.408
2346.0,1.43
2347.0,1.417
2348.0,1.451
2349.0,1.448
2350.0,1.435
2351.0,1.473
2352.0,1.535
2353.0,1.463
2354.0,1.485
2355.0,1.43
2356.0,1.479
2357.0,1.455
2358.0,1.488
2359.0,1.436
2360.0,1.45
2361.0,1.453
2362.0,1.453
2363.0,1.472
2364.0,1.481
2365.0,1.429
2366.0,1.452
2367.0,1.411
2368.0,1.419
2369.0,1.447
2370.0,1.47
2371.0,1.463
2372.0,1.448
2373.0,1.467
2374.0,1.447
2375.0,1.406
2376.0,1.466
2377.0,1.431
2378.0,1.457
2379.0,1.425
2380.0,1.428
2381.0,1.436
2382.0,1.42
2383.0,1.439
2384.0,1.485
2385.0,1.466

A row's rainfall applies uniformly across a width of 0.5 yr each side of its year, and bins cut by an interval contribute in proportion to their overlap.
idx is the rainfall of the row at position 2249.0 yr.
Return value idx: 1.416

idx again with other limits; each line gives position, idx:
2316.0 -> 1.452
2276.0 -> 1.412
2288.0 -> 1.434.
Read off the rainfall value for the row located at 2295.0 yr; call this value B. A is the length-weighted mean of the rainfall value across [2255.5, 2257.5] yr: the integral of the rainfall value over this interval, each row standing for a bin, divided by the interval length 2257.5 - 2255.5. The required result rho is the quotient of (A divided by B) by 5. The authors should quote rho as 0.192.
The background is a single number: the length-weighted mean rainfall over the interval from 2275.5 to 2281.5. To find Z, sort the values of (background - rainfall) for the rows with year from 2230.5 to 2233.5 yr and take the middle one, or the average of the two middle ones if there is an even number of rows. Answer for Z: 0.028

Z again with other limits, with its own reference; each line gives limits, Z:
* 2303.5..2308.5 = -0.068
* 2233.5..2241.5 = 0.026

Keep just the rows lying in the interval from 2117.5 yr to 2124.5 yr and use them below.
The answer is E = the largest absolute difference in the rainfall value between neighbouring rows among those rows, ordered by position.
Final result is 0.039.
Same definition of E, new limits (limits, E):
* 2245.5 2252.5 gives 0.081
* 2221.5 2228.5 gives 0.063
